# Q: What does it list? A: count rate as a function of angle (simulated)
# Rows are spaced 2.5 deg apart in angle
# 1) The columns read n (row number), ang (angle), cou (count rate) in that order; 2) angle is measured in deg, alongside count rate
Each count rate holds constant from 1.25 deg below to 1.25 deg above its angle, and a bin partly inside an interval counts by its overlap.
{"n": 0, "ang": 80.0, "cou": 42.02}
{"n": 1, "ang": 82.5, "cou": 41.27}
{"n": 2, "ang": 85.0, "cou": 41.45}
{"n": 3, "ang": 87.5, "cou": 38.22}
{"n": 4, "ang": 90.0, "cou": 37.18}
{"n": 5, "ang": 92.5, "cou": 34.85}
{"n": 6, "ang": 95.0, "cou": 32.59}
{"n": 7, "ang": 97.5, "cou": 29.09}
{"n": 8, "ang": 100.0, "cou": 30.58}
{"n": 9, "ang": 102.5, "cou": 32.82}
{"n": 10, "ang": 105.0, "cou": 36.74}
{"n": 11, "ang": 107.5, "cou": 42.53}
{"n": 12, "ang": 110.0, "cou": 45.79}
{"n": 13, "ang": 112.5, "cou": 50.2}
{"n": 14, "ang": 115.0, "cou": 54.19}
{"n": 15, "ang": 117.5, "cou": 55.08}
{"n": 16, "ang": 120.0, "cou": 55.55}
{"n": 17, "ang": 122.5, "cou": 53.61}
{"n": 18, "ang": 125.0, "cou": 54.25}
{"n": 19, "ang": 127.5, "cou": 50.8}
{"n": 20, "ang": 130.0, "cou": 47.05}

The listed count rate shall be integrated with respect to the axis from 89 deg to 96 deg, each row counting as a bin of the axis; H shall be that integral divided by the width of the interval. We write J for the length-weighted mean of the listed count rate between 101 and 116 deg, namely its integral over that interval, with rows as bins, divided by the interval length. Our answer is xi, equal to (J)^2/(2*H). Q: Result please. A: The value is 26.9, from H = 35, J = 43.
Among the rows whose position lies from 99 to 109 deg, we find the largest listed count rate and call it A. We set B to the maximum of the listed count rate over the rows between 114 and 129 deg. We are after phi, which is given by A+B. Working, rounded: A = 42.53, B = 55.55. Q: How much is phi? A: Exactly 98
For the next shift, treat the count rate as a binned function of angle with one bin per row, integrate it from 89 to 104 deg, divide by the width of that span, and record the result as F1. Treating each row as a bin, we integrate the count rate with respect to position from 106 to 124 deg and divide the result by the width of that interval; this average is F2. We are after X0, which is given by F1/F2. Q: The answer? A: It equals 0.6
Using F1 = 33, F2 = 51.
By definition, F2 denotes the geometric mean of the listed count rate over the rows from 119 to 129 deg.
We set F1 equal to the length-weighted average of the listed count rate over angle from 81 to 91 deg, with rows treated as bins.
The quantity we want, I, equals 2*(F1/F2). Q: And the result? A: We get 1.48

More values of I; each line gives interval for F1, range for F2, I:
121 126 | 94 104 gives 3.46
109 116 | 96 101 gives 3.36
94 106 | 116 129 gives 1.20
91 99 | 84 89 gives 1.62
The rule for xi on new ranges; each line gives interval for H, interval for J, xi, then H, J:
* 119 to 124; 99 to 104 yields 9.4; 55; 32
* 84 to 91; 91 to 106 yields 13.8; 39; 33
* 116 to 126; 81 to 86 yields 15.7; 55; 41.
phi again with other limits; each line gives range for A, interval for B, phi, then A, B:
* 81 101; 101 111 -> 87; 41.45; 45.79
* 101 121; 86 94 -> 94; 55.55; 38.22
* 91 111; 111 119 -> 101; 45.79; 55.08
